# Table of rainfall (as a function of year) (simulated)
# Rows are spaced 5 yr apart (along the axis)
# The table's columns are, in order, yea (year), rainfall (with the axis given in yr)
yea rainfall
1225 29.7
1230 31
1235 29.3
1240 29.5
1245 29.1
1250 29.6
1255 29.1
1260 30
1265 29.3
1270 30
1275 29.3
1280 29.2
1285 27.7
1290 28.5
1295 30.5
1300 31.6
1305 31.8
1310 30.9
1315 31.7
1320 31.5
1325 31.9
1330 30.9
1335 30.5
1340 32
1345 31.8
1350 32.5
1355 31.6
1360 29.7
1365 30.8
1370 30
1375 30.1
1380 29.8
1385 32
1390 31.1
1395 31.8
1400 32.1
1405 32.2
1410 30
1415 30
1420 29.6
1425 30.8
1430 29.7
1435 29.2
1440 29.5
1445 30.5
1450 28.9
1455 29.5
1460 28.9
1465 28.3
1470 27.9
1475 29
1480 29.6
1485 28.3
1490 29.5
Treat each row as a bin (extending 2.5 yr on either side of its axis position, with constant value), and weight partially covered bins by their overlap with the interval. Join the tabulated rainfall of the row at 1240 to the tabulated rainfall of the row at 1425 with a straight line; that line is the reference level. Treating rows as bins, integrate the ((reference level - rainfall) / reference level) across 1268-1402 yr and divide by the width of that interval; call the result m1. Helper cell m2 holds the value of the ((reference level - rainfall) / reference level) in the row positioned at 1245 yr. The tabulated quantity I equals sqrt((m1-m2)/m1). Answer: 1.3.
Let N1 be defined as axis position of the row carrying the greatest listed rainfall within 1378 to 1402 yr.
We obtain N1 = 1400 yr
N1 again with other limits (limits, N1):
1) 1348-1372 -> 1350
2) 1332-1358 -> 1350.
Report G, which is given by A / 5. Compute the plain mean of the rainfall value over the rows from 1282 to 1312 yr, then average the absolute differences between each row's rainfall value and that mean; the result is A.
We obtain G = 0.28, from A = 1.38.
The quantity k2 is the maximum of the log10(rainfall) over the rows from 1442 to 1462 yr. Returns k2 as 1.48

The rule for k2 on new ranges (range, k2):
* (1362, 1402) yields 1.51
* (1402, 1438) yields 1.51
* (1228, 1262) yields 1.49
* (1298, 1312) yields 1.50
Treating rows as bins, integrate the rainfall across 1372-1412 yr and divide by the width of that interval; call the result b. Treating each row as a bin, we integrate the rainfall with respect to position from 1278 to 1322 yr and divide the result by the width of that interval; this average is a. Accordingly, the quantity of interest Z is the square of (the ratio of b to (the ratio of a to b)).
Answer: 1019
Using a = 30.38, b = 31.1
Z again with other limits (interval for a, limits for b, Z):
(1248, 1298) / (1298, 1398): 1101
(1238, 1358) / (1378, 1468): 899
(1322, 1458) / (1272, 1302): 798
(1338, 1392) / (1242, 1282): 782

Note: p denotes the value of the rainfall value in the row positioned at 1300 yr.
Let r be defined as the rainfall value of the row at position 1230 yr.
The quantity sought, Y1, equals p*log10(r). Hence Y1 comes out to 47.1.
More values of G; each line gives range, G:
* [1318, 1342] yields 0.11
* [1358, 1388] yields 0.13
